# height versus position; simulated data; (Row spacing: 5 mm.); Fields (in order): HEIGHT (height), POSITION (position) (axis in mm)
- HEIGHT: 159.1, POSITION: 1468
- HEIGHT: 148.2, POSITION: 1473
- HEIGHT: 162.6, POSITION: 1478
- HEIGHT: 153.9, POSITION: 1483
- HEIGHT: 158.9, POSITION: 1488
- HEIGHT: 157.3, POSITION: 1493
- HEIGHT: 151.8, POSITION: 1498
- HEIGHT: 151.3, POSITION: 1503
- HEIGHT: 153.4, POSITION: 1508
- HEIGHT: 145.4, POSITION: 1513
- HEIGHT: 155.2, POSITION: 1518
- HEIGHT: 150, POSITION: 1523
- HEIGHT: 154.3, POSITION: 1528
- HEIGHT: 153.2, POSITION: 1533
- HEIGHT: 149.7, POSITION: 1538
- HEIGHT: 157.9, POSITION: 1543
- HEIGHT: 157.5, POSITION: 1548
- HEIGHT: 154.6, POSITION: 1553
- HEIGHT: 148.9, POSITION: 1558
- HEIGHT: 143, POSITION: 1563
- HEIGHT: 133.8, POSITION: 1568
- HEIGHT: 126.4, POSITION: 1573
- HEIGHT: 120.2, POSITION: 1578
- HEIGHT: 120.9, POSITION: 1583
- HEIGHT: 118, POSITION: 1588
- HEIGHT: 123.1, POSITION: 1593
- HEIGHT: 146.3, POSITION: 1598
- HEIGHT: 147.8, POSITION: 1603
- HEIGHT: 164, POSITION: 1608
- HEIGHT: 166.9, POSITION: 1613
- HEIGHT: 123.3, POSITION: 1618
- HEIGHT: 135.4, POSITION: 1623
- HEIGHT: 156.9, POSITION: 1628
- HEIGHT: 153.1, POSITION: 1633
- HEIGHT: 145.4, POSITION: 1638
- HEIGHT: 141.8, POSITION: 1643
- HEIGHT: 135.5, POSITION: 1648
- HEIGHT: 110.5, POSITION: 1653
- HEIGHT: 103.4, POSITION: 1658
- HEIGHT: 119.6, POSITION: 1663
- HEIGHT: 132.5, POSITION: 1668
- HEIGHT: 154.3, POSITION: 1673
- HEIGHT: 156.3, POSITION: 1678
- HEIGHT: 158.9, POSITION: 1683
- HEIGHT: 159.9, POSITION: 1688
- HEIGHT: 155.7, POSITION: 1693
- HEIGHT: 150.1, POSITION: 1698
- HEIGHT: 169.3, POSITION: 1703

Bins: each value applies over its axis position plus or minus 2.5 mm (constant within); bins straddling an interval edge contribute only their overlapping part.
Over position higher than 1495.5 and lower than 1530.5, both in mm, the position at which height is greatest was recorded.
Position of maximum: 1518 mm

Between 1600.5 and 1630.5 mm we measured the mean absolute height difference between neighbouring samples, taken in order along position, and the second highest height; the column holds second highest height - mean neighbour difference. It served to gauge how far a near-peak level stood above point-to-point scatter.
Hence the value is 145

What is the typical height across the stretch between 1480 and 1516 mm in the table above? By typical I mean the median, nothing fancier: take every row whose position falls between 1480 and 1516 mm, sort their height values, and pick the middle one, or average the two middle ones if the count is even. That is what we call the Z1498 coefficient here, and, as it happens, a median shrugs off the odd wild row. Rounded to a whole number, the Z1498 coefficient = 153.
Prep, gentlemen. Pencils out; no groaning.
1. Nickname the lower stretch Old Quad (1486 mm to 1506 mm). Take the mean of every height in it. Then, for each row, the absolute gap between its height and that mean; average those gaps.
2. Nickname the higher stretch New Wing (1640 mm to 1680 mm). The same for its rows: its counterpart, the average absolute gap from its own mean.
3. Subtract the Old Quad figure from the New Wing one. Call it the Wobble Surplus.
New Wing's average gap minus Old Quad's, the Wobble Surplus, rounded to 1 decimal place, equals 12.2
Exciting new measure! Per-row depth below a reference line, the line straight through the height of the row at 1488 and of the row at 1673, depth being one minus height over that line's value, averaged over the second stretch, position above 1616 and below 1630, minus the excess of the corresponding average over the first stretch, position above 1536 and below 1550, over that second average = 0.20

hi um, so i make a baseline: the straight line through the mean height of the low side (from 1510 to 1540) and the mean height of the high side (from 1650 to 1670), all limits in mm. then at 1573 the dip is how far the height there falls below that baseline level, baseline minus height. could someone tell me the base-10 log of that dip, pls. 1.10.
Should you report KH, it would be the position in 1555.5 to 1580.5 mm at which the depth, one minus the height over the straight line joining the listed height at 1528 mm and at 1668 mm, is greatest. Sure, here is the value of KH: 1578 mm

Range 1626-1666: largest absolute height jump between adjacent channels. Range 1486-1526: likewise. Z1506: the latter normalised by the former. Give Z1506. 0.39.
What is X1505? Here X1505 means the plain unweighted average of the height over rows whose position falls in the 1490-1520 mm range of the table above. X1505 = 152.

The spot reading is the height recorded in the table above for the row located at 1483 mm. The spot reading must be 153.9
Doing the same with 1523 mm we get 150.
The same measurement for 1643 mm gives 141.8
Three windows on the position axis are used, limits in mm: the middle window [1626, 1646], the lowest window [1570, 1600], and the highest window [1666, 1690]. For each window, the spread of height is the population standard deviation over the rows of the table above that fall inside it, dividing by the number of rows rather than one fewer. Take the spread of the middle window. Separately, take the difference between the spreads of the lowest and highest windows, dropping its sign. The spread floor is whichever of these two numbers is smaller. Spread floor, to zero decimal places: 1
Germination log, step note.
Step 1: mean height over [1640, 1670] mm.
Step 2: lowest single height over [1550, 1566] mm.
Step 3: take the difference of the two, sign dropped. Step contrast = 19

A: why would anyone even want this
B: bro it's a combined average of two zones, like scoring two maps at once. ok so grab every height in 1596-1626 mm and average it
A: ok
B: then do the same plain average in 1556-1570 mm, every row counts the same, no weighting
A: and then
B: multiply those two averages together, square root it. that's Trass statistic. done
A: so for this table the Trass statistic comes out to 145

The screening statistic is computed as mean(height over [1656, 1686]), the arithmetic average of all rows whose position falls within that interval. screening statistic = 138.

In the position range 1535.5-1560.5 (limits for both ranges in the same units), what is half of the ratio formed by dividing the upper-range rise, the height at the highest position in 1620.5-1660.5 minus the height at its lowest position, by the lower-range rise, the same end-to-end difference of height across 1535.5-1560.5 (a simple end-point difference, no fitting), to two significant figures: 20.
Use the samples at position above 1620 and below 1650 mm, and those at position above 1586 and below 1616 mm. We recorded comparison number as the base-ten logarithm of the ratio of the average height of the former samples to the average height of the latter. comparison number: 0.00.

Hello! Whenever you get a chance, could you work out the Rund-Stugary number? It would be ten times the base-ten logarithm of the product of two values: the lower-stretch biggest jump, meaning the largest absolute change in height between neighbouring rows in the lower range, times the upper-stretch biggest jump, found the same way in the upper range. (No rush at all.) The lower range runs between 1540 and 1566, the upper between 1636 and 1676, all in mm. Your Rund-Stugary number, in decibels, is 21.7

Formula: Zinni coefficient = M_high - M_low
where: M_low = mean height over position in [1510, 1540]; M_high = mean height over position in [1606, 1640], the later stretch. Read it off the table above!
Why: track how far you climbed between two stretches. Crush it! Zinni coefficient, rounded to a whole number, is -2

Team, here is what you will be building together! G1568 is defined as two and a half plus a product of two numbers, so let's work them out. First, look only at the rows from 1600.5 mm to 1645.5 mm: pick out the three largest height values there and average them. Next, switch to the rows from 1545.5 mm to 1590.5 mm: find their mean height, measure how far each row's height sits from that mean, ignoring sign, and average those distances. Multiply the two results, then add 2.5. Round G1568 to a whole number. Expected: 2182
